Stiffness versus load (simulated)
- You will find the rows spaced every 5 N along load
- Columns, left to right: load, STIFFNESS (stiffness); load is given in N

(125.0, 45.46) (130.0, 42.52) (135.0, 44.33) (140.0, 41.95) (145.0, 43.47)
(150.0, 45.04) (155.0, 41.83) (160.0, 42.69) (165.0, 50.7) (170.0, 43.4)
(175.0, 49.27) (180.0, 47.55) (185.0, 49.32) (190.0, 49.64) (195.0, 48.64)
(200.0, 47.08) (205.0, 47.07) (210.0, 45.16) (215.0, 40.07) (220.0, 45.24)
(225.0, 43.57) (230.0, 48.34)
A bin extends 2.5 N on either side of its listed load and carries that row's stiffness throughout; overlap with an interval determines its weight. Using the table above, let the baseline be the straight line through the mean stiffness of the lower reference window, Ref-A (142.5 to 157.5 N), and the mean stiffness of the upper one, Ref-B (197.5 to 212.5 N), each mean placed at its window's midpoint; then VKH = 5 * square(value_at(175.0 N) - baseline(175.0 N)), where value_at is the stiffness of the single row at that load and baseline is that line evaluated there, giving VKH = 100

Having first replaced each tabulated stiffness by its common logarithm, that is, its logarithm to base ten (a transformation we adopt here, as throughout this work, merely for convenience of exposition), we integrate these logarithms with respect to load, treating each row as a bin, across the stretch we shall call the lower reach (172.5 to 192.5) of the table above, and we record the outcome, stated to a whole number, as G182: 34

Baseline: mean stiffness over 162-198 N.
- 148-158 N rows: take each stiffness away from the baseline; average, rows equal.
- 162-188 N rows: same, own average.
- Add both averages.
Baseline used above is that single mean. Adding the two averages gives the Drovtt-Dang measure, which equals 5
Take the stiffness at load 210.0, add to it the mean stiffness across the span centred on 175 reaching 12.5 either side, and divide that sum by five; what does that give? 18.6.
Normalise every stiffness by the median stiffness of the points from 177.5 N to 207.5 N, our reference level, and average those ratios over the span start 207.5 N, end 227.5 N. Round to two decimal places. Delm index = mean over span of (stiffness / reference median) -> 0.90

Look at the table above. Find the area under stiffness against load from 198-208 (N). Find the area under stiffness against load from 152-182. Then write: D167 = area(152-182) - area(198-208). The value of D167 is 906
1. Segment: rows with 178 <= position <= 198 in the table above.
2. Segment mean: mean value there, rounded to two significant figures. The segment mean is 49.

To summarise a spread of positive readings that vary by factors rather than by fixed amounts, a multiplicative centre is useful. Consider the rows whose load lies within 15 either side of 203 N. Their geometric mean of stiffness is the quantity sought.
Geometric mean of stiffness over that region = 46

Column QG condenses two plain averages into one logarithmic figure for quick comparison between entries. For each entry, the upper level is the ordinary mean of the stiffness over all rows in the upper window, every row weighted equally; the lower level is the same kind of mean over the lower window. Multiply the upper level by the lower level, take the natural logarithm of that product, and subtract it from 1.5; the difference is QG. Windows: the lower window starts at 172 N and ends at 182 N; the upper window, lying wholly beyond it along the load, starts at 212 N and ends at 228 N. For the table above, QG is -6.14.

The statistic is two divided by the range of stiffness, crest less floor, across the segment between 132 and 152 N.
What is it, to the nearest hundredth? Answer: 0.65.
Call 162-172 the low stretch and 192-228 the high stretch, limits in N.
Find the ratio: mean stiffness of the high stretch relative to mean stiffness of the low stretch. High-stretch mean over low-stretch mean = 0.96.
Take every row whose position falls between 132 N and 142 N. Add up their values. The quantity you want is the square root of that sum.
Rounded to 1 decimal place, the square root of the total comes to 9.3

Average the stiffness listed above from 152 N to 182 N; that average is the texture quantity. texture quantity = 45.9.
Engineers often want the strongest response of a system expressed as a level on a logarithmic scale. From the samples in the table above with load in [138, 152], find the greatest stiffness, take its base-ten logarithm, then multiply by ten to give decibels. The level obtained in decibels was 16.54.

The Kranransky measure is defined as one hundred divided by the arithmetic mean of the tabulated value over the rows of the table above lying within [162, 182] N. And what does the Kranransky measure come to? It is 2.10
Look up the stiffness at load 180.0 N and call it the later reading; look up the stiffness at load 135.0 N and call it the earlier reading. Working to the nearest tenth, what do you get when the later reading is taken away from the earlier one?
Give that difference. -3.2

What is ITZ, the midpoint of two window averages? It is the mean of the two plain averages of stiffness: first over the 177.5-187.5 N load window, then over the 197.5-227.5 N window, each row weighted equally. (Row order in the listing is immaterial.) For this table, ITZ 46.6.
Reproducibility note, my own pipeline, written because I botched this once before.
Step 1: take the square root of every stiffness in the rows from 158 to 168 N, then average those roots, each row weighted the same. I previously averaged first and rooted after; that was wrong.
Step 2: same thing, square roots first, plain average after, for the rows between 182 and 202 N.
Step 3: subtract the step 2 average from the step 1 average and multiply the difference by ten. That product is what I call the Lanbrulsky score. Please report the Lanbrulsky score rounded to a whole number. -1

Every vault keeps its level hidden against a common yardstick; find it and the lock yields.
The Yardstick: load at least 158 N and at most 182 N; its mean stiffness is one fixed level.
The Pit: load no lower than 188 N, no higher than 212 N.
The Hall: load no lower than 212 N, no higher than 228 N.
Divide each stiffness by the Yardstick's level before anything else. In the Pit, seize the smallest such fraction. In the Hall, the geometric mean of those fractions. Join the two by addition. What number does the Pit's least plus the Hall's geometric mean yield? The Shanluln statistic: 1.88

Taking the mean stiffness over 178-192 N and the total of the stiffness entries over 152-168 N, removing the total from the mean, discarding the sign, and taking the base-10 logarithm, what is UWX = 1.94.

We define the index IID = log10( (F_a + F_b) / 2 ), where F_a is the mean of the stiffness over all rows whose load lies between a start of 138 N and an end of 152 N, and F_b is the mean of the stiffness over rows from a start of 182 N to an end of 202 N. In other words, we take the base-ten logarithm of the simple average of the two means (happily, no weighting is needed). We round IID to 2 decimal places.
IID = 1.66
